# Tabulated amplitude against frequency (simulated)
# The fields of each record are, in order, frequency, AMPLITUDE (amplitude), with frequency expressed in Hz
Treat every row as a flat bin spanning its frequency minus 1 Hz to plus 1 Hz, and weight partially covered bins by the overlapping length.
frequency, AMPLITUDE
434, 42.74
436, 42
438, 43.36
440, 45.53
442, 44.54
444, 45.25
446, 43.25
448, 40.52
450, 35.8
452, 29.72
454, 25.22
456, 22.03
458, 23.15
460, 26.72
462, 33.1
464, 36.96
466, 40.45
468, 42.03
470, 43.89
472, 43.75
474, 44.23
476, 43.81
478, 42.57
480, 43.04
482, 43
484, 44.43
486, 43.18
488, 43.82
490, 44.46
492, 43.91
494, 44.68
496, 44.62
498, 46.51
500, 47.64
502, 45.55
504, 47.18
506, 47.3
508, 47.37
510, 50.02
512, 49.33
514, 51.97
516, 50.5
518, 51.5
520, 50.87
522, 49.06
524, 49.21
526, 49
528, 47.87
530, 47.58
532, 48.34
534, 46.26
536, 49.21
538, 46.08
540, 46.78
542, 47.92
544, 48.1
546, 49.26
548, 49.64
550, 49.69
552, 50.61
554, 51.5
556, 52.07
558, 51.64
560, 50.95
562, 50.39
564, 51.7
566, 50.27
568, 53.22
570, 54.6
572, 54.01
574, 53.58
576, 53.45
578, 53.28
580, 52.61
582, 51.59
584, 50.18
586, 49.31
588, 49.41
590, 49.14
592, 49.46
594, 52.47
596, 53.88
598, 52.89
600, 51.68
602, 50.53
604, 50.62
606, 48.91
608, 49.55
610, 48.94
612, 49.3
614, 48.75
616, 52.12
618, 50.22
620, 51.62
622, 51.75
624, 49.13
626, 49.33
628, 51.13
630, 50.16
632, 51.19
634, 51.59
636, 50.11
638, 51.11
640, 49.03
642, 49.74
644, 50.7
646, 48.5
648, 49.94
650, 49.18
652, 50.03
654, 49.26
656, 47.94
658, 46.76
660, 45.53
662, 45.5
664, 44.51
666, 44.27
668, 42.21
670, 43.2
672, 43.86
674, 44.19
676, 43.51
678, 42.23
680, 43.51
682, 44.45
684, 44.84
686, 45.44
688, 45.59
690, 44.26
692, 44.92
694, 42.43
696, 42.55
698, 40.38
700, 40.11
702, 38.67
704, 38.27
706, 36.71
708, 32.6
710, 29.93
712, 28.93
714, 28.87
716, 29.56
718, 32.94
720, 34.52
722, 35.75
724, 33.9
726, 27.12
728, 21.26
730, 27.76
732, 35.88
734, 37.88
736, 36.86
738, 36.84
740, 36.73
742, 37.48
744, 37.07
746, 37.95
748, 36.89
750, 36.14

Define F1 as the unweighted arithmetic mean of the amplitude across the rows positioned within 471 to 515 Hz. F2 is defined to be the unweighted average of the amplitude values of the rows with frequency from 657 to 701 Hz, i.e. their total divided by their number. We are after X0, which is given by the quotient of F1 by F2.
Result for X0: 1.04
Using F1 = 46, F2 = 43.8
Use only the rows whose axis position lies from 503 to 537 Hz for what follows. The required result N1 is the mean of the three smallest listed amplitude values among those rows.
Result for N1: 46.9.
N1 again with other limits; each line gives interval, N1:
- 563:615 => 48.9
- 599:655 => 48.7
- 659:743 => 25.4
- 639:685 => 42.5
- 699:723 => 29.1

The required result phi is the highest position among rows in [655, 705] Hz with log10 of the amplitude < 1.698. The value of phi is 704 Hz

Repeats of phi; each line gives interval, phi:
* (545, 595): 592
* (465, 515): 512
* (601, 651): 650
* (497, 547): 546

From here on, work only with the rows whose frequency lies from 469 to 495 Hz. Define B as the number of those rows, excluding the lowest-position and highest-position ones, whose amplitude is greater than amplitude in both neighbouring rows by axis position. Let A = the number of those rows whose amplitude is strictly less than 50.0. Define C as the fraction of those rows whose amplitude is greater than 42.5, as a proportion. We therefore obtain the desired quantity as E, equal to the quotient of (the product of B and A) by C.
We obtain 52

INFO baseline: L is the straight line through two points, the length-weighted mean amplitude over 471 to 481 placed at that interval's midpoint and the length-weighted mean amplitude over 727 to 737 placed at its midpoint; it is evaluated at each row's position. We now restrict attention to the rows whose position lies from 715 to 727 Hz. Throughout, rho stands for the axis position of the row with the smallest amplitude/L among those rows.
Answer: 726 Hz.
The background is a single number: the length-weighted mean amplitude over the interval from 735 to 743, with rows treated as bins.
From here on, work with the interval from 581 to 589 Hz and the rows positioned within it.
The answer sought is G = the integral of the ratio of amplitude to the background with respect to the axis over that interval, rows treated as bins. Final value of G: 10.8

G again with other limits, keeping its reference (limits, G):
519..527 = 10.7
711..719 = 6.5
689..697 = 9.4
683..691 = 9.7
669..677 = 9.5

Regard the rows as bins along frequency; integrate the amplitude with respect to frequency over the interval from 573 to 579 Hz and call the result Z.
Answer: 321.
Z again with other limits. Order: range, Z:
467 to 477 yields 435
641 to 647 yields 298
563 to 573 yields 528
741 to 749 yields 299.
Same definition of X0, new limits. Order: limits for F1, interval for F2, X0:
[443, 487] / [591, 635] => 0.75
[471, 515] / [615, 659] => 0.91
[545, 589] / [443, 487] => 1.36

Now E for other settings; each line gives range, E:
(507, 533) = 32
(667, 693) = 31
